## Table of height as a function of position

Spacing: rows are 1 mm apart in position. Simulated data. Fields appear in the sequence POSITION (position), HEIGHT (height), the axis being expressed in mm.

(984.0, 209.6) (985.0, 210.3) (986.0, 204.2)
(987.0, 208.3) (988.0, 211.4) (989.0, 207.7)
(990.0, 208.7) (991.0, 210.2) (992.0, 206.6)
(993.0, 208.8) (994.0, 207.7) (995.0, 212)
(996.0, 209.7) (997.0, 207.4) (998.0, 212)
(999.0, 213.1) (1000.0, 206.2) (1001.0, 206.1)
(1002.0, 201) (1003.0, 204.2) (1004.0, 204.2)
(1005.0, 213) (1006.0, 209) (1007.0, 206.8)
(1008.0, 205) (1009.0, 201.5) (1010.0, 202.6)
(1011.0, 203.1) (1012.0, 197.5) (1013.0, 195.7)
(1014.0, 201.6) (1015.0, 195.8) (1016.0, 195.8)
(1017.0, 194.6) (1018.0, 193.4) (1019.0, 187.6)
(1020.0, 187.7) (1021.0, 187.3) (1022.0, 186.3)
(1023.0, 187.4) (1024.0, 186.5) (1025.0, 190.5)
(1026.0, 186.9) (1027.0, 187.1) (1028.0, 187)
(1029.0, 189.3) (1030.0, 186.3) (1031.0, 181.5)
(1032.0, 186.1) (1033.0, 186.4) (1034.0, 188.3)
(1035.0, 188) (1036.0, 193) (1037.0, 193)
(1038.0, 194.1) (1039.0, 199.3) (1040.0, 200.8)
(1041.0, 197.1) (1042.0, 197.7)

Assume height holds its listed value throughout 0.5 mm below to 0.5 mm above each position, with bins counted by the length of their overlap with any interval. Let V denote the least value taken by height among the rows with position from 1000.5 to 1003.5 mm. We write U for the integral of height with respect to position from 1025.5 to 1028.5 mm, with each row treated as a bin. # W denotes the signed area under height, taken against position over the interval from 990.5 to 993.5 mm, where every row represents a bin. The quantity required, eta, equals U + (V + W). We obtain 1388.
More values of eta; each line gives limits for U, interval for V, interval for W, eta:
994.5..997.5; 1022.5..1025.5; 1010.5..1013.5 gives 1412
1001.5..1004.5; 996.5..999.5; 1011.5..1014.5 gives 1412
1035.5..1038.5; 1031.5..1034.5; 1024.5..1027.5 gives 1331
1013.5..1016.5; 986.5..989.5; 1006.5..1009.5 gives 1414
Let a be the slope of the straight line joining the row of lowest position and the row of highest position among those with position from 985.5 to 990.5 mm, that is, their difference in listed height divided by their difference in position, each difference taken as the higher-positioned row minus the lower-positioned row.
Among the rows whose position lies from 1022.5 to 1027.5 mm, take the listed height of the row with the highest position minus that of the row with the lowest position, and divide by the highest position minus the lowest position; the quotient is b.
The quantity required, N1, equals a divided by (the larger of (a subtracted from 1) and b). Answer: -15.0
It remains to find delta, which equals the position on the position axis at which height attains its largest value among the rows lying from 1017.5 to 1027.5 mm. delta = 1018.0 mm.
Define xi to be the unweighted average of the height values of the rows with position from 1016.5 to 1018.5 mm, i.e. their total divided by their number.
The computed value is 194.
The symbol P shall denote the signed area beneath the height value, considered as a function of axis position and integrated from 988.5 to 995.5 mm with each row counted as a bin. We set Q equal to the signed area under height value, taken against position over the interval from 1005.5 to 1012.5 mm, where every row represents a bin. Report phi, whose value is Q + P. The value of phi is 2887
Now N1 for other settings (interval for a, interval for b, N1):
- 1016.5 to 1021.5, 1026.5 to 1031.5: -0.6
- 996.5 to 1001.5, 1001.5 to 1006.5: -0.2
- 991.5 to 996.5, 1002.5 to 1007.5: 1.2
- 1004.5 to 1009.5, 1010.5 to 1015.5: -0.7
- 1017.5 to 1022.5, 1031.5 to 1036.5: -0.6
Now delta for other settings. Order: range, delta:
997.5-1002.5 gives 999.0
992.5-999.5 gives 999.0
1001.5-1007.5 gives 1005.0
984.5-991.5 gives 988.0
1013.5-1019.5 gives 1014.0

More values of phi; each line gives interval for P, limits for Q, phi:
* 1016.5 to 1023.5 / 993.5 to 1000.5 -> 2792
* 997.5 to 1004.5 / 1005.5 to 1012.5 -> 2872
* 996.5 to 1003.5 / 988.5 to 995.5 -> 2912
